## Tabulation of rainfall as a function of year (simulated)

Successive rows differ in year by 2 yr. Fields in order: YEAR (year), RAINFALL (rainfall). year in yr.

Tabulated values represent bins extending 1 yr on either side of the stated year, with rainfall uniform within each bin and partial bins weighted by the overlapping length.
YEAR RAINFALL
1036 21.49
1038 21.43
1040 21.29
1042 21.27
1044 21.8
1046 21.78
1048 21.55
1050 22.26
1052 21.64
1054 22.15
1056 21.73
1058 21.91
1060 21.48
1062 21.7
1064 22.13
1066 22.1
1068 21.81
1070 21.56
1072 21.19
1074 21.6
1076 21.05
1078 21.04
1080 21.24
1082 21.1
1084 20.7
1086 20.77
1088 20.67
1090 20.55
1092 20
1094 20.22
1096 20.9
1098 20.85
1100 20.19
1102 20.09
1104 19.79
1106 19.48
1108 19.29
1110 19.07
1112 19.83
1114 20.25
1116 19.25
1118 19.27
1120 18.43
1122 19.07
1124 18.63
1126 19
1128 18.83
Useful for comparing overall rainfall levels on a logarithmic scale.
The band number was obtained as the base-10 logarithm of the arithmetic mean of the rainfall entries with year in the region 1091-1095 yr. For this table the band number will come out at 1.30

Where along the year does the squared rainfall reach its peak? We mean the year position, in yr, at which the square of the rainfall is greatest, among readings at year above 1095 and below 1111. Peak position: 1096 yr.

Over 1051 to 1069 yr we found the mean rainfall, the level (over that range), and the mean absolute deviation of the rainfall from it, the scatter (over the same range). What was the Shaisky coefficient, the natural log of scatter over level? -4.7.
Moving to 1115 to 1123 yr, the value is -4.2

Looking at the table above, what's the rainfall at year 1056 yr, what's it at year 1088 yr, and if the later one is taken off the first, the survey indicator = 1.1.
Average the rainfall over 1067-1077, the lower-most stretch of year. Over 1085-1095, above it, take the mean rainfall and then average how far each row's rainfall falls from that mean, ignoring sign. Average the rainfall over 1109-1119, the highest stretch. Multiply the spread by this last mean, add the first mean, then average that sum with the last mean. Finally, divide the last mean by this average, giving 0.846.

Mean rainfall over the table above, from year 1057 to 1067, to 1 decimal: 21.9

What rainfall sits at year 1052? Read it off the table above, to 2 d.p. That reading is 21.64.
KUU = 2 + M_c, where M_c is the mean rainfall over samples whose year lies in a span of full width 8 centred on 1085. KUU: 22.8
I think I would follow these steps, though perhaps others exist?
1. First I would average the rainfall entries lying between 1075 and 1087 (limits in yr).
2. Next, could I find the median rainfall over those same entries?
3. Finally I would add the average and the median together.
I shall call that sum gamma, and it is 42.0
